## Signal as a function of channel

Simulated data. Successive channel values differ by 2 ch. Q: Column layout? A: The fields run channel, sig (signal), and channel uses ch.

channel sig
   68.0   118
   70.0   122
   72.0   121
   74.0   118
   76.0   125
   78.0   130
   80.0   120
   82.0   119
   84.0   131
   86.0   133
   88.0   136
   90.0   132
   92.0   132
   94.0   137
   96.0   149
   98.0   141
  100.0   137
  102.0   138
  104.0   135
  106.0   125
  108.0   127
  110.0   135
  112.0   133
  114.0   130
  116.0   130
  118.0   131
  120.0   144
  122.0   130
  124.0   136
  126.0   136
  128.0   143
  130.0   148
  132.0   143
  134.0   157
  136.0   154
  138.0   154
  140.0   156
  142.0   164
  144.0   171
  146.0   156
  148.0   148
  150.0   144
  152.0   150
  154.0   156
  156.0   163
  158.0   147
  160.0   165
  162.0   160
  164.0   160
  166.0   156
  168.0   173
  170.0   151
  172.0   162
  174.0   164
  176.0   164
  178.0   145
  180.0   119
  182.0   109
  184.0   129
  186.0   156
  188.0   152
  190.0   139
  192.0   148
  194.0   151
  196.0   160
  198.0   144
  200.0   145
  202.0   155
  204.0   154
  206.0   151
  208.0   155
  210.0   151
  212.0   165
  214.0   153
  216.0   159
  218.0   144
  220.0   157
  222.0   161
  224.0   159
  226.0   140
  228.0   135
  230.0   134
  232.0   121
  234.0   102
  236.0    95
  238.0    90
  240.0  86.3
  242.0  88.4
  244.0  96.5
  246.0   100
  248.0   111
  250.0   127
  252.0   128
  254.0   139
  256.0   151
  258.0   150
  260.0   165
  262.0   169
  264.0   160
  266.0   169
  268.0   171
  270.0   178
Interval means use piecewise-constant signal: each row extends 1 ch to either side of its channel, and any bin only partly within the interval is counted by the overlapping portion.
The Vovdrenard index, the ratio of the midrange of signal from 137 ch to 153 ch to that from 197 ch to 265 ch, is 1.23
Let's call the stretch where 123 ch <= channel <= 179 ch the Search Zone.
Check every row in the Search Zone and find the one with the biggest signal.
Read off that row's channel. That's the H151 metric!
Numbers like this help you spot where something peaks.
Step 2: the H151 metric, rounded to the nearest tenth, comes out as 168.0 ch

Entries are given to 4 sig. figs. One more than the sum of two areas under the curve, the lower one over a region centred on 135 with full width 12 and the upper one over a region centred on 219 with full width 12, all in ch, 3691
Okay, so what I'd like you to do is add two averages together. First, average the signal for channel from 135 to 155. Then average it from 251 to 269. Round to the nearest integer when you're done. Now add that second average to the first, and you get 311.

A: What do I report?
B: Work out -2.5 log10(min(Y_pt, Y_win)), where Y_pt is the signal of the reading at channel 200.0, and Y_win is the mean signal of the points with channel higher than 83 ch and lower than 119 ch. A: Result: -5.32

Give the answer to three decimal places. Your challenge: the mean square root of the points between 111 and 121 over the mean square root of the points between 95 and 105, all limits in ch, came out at 0.977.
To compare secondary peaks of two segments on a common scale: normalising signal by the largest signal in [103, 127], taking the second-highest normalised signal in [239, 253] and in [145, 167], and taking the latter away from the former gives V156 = -0.25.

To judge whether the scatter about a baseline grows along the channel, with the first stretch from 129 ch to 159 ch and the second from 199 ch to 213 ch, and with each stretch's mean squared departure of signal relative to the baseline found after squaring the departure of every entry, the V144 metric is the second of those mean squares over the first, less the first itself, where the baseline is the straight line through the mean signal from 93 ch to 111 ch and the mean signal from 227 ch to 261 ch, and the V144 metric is -594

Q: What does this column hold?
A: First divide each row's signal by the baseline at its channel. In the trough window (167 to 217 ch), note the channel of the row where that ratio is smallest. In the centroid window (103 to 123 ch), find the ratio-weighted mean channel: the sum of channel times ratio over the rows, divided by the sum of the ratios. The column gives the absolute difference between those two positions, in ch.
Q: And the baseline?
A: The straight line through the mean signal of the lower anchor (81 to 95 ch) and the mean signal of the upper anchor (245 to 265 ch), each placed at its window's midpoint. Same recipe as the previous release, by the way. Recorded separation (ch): 68.9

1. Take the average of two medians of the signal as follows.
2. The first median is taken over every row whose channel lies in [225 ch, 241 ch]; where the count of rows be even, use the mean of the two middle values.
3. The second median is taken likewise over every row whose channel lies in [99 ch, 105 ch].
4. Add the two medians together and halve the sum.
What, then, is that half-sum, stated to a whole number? 124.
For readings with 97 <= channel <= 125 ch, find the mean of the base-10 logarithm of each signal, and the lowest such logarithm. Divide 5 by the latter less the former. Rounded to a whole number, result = -173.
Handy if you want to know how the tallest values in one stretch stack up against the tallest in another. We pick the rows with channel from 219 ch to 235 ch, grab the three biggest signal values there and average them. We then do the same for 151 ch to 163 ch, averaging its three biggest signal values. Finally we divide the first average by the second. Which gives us 0.98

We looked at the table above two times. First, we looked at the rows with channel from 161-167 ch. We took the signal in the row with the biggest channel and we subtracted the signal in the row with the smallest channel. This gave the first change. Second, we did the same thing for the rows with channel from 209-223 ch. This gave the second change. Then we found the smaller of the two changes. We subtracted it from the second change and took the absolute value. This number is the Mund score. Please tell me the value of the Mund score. 14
